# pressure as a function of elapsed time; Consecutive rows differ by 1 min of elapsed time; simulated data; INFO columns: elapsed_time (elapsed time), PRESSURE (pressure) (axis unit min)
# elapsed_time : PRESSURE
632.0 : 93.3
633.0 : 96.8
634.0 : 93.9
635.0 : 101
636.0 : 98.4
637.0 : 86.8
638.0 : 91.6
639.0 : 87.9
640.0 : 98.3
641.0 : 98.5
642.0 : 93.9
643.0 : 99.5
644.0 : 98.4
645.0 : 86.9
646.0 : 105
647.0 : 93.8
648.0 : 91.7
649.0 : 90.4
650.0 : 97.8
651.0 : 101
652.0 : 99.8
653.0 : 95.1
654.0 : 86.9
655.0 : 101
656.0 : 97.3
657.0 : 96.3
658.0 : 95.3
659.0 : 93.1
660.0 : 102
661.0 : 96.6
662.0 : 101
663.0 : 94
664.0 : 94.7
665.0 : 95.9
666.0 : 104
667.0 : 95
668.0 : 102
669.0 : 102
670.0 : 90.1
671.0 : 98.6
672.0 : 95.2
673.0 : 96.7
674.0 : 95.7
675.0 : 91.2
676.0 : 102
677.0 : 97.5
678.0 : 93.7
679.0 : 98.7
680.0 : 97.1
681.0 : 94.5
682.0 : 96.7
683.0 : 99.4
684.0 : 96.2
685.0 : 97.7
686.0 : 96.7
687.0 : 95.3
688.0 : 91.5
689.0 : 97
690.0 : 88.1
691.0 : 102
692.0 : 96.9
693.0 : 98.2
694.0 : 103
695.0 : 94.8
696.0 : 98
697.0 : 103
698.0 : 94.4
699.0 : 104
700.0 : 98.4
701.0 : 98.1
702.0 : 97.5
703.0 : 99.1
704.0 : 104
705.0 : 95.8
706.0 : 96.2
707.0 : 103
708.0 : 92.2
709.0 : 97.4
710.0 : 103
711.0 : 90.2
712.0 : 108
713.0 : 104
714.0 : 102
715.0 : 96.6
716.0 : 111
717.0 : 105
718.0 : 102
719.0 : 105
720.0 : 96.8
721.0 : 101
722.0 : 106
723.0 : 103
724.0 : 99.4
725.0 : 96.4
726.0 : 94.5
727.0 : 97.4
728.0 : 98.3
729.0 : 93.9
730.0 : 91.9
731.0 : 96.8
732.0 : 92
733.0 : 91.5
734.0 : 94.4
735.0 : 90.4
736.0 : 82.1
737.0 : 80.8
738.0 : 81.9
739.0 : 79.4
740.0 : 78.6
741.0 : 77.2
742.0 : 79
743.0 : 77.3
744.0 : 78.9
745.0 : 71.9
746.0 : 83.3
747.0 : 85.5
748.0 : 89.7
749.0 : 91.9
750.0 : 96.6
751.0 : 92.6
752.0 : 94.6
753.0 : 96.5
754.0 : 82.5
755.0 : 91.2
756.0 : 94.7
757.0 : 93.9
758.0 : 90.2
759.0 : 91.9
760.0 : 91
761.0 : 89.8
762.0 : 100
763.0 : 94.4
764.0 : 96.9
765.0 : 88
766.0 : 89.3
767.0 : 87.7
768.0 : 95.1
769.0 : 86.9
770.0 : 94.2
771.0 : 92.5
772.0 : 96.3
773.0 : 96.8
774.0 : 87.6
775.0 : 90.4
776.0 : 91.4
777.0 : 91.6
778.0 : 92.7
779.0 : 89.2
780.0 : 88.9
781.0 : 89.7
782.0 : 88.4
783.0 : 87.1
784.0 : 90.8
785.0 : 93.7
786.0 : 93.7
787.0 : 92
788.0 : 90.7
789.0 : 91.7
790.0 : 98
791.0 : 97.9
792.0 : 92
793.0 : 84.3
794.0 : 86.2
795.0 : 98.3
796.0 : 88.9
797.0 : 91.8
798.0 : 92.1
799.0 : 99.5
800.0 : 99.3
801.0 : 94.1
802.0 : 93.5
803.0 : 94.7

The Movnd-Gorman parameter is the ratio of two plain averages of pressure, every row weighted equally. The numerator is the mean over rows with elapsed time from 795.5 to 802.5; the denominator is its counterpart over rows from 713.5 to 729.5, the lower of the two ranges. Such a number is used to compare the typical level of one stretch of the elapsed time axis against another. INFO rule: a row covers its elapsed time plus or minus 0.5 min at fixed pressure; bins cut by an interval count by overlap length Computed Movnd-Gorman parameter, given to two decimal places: 0.94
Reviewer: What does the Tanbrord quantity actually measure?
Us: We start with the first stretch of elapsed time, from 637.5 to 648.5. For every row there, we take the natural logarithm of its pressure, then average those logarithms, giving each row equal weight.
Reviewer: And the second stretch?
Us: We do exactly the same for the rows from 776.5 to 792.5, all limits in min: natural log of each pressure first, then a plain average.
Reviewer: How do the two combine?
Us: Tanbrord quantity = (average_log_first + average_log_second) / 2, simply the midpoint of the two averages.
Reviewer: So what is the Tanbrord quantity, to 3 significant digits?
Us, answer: 4.54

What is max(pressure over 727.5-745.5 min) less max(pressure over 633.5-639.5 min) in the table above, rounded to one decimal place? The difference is -2.7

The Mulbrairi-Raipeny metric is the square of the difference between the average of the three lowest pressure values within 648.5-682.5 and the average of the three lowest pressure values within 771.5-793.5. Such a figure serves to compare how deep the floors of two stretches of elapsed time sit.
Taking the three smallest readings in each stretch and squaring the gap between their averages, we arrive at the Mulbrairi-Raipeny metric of 8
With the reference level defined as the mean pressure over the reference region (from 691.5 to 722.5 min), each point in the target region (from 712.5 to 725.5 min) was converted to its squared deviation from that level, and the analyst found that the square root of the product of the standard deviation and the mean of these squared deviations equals 25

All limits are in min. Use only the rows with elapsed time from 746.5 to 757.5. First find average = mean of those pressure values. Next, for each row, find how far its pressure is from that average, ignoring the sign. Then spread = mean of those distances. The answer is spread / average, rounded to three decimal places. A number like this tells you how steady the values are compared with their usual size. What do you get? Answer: 0.036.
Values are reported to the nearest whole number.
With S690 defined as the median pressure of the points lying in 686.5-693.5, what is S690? 97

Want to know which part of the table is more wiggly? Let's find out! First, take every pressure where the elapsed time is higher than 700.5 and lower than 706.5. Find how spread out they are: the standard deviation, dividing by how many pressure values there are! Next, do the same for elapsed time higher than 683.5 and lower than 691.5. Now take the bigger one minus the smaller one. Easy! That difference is 1.2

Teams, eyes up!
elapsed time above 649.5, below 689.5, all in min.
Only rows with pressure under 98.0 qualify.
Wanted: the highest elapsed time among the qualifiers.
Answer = 689.0 min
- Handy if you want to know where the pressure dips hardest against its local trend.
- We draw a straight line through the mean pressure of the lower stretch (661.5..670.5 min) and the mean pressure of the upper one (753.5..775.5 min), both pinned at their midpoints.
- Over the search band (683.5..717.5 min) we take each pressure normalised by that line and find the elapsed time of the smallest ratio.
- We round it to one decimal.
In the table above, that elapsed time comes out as 690.0 min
